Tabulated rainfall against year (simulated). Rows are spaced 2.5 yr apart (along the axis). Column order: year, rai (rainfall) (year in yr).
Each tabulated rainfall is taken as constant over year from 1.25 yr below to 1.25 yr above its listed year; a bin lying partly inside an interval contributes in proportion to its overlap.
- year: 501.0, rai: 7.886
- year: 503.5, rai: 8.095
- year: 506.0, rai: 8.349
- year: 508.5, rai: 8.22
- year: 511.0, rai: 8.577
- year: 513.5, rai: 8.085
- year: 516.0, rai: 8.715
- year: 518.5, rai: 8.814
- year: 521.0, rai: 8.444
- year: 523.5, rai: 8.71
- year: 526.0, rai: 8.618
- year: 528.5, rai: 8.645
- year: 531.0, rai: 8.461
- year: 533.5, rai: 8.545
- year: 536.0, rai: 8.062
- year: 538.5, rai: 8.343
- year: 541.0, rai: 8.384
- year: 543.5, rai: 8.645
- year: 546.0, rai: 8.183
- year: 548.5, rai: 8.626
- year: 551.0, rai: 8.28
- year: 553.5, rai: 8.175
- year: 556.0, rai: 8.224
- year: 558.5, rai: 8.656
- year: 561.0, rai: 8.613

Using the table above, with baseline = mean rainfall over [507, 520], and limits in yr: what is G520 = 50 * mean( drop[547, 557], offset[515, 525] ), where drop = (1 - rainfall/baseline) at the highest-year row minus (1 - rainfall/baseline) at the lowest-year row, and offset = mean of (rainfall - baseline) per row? 5.9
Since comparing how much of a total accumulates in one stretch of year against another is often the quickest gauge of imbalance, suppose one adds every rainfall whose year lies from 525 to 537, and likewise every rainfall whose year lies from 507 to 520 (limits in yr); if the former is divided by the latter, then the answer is 0.998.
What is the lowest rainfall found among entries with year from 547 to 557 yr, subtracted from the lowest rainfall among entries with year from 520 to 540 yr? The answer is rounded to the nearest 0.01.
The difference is -0.11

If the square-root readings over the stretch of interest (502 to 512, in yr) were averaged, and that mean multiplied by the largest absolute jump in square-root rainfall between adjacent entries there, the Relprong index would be 0.18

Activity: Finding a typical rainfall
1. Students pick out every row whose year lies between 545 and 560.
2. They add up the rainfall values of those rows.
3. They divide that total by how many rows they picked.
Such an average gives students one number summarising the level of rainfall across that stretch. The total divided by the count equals 8.36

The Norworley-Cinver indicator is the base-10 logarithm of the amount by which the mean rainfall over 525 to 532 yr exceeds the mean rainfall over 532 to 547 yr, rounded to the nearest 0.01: -0.67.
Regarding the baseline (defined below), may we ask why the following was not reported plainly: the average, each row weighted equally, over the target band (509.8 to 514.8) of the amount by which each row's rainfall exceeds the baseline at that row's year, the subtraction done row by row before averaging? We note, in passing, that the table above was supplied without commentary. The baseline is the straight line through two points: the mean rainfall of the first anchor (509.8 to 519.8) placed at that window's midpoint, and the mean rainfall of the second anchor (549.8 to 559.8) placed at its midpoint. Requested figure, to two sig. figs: -0.23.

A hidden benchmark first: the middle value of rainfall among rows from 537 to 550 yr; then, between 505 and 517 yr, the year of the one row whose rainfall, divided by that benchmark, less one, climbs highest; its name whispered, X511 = 516.0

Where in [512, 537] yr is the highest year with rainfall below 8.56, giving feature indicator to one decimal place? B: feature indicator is 536.0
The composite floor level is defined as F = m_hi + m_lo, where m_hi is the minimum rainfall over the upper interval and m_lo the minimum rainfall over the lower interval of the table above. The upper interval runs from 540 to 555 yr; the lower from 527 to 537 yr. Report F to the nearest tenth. 16.2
